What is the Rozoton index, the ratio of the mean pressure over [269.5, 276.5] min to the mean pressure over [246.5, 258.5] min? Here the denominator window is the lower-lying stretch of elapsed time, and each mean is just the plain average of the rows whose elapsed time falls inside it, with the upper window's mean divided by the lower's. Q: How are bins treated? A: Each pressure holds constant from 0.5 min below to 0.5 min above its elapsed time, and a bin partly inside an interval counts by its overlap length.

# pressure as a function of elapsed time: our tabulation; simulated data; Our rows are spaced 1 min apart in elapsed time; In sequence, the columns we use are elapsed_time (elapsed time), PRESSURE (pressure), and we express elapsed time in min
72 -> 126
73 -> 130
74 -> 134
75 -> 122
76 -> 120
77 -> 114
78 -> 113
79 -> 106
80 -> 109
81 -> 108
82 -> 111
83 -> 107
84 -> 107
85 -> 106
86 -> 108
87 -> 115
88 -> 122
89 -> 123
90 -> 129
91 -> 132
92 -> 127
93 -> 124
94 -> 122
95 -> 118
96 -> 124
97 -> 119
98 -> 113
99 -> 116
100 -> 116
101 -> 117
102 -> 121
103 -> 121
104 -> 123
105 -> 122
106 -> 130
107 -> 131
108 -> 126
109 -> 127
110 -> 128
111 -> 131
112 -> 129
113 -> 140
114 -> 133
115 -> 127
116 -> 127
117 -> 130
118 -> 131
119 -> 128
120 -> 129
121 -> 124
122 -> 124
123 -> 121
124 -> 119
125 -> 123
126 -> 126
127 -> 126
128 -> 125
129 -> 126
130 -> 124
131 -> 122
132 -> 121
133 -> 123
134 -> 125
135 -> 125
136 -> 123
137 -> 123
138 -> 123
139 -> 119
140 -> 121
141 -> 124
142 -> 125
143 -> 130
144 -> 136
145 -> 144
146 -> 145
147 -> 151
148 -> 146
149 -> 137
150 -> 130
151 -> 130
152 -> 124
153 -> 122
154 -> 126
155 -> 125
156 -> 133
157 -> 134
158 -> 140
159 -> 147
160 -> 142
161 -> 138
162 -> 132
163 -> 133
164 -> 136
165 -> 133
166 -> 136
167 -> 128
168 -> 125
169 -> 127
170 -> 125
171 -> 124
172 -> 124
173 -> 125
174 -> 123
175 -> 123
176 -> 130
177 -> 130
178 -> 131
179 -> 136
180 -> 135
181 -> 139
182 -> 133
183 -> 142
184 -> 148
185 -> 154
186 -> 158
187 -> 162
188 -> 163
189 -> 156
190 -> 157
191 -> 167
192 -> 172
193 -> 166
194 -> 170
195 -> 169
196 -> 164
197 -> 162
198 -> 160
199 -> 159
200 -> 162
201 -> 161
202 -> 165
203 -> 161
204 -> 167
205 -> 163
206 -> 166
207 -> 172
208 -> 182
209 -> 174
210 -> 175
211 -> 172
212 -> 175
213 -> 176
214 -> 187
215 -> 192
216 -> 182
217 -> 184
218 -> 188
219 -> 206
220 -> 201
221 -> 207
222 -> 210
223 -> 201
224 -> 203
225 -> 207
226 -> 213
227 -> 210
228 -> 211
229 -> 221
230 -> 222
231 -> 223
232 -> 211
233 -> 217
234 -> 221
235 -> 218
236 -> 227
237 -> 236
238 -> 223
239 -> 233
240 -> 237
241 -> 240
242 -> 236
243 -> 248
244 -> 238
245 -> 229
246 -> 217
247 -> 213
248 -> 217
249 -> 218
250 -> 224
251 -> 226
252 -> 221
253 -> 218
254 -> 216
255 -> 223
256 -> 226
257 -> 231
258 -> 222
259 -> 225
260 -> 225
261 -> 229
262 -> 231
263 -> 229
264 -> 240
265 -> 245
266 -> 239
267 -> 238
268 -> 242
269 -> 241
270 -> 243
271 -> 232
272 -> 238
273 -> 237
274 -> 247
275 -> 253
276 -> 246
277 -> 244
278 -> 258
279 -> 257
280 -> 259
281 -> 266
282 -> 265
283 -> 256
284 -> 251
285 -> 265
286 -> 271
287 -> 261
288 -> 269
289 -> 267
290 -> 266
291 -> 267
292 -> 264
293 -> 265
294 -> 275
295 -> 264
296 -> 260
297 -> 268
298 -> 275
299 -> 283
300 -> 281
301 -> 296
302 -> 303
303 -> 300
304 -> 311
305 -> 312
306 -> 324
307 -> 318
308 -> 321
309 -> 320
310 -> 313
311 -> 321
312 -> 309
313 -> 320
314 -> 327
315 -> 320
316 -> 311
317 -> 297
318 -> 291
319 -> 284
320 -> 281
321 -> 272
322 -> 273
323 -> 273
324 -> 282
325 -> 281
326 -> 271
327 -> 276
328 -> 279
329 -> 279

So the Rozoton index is 1.1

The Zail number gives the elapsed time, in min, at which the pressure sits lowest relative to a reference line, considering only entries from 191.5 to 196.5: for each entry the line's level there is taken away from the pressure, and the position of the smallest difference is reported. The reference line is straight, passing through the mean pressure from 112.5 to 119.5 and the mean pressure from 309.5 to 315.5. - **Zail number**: 196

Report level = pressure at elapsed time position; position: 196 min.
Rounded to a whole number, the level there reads 164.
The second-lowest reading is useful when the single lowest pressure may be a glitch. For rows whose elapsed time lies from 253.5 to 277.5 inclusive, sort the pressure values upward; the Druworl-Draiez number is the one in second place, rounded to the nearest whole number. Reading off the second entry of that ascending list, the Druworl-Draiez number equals 222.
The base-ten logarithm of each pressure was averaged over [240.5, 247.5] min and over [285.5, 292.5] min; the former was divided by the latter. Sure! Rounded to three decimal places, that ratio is 0.975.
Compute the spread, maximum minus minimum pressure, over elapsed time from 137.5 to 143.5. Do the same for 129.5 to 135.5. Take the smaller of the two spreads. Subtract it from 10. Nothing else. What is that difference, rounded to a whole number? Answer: 6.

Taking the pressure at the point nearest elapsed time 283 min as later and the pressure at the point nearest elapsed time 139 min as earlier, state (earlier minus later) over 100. -1.4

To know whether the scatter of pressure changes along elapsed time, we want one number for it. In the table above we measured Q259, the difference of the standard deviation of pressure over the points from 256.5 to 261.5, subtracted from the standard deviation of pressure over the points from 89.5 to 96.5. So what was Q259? 1.1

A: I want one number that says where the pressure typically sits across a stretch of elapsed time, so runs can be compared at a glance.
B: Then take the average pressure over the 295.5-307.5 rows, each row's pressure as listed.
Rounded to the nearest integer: 294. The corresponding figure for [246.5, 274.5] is 230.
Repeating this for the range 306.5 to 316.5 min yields 318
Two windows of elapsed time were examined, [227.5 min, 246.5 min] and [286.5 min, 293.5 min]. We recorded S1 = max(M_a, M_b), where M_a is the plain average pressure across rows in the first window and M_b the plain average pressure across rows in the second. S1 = 266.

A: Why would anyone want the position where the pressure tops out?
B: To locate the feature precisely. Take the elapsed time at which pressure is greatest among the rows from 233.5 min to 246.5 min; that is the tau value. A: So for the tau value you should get 243 min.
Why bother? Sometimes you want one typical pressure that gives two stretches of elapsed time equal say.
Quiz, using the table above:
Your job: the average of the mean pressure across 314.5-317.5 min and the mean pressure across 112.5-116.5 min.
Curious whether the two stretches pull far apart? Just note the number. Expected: 221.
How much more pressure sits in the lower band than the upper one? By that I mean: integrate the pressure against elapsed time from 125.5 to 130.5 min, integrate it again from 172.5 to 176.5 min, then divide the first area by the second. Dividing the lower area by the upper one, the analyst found 1.3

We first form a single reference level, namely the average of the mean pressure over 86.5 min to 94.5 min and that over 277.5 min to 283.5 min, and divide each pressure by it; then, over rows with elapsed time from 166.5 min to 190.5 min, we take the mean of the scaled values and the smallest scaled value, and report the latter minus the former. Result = -0.075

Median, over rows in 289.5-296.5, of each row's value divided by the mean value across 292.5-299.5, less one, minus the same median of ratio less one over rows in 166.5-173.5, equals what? 0.52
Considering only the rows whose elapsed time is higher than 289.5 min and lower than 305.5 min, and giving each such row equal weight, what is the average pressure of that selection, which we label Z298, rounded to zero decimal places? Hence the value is 281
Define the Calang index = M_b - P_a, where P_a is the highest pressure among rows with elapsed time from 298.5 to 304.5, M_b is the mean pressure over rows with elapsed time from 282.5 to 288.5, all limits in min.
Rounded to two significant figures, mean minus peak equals -49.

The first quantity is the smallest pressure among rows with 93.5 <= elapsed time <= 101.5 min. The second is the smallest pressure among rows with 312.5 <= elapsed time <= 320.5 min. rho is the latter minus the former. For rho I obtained 168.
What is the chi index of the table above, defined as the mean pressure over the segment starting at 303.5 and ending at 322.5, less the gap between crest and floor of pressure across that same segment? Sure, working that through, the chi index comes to 252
